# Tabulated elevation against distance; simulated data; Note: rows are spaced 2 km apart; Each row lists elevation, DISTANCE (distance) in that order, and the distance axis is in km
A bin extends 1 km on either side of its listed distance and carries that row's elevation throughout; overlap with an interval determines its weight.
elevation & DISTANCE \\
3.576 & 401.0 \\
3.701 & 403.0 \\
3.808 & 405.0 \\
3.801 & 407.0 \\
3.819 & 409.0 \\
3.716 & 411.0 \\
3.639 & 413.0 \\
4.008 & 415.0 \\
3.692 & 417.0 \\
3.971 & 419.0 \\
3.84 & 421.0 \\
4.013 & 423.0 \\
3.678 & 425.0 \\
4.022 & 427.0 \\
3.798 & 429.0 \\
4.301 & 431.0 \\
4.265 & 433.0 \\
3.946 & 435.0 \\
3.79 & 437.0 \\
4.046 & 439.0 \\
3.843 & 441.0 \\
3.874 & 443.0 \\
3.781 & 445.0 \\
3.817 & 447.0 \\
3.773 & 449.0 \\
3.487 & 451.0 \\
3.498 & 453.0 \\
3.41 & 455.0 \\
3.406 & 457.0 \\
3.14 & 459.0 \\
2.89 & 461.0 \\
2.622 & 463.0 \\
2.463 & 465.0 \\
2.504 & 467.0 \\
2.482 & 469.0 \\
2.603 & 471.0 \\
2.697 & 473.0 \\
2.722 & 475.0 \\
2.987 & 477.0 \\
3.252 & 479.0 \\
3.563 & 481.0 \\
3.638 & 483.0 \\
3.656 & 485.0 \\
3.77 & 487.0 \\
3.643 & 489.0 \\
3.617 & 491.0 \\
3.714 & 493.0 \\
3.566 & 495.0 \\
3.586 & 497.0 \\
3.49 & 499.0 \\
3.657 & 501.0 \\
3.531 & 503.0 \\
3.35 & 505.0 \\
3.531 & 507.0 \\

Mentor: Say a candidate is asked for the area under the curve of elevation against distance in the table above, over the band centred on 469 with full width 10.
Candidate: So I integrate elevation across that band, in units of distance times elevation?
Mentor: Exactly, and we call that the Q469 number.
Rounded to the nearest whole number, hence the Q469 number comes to 25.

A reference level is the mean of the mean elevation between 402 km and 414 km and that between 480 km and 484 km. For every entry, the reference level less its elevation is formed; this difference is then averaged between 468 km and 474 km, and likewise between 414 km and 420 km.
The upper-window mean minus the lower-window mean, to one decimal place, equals 1.3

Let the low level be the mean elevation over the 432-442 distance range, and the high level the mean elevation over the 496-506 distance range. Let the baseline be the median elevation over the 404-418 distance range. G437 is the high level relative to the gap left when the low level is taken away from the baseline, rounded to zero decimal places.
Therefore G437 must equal -20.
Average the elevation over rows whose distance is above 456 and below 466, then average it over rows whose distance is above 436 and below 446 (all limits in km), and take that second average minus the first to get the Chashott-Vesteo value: 1.0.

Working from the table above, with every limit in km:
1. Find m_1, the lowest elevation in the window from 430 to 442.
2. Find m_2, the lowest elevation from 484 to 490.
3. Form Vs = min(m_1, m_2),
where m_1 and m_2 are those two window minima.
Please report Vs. 3.6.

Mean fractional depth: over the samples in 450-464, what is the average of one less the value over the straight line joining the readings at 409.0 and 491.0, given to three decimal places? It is 0.133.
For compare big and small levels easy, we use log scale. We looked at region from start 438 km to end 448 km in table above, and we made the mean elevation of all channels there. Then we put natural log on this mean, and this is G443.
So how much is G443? 1.35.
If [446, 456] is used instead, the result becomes 1.28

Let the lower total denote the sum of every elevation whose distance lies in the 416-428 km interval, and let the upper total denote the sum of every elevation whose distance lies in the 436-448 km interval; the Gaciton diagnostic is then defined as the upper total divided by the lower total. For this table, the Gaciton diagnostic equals 1.00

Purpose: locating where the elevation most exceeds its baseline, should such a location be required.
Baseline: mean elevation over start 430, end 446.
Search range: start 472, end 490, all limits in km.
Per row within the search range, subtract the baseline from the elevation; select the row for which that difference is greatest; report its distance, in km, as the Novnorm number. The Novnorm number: 487.0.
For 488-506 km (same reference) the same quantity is 493.0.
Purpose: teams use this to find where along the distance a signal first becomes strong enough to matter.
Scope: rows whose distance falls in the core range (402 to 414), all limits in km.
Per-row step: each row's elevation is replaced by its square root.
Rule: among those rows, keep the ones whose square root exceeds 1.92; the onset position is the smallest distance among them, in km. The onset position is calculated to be 403.0 km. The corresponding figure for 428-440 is 429.0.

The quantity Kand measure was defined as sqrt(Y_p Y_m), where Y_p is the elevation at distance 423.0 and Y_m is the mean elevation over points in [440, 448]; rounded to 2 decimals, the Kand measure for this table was 3.92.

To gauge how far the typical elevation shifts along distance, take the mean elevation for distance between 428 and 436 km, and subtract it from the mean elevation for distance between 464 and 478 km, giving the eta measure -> -1.4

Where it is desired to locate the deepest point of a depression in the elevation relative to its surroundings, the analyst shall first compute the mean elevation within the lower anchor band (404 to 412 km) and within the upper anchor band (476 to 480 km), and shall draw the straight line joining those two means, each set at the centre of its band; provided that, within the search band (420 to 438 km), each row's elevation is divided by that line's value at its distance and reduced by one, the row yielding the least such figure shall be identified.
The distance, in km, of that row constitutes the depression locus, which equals 425.0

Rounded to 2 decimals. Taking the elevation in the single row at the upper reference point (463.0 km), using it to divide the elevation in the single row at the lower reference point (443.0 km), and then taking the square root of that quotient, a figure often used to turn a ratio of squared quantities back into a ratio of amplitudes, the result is 1.22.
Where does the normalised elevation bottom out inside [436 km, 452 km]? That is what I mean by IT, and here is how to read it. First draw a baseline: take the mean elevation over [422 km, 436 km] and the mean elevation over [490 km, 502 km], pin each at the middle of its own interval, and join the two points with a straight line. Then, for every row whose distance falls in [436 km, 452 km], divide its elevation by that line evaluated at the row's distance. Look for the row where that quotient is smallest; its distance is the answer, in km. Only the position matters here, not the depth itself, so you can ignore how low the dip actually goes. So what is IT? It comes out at 451.0 km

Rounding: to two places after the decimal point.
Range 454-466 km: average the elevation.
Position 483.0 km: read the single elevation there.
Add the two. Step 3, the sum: 6.63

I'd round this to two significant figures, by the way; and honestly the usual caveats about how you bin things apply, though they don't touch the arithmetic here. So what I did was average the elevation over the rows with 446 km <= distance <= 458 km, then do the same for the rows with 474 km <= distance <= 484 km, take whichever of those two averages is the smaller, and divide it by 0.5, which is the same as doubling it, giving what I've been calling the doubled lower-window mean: 6.5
